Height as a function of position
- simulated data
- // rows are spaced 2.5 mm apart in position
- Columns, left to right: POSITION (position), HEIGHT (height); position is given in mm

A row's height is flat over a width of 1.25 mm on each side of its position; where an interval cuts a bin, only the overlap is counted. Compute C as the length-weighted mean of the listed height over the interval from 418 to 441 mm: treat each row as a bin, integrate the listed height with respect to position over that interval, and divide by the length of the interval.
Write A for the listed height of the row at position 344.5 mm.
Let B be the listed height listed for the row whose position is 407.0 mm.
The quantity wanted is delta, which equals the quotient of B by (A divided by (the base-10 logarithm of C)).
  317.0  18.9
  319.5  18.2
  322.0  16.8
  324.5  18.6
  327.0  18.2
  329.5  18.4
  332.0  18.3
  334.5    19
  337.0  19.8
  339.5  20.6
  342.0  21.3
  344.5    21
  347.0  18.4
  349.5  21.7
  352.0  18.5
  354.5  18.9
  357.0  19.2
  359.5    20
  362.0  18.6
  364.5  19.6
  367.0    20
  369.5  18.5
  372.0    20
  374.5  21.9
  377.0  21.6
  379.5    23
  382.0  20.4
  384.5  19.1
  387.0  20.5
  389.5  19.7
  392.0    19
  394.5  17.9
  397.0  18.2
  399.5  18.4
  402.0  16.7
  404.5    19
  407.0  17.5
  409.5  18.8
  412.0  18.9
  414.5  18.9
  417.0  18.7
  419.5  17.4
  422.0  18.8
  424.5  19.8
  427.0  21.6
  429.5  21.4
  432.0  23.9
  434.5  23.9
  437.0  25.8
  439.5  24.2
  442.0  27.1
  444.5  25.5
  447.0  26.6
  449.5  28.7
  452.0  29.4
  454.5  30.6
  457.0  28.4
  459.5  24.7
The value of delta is 1.12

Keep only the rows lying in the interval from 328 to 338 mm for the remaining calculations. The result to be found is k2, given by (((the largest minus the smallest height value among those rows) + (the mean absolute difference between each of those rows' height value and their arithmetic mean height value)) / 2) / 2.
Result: 0.51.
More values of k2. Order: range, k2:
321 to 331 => 0.60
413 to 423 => 0.51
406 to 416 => 0.48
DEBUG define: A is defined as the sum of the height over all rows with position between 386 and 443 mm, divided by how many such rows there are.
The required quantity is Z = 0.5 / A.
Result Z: 0.0247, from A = 20.3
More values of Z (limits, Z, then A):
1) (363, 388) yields 0.0244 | 20.5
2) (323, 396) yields 0.0254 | 19.7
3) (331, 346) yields 0.0250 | 20.0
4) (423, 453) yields 0.0201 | 24.8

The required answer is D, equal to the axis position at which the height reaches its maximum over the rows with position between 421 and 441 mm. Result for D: 437.0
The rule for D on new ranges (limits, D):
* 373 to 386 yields 379.5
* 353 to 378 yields 374.5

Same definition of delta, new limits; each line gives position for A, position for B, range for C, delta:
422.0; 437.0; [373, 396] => 1.79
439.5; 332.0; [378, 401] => 0.98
